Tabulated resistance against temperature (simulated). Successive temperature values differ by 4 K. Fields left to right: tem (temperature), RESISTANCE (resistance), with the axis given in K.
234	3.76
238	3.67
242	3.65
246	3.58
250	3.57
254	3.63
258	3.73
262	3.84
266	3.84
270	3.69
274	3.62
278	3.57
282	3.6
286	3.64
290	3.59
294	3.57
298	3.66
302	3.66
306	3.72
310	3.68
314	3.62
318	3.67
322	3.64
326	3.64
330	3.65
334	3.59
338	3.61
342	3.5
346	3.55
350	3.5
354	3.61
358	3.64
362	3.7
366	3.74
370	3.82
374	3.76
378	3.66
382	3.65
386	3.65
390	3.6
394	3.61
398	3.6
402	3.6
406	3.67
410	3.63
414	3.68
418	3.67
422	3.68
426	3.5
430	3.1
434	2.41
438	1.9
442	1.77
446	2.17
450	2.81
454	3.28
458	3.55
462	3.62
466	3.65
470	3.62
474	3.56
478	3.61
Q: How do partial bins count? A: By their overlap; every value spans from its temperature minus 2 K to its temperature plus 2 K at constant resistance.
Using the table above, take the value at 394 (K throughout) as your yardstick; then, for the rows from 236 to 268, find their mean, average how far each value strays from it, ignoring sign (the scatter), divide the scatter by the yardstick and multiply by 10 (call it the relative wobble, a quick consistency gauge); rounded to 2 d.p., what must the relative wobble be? 0.24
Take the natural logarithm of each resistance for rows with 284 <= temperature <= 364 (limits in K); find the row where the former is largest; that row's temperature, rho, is 306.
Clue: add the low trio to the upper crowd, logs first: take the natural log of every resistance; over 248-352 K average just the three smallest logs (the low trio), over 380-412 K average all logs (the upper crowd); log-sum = 2.55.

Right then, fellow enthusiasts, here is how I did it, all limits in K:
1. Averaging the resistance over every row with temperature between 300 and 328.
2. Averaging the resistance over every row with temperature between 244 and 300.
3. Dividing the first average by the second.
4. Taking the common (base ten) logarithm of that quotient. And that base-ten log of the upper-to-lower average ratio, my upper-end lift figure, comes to 0.001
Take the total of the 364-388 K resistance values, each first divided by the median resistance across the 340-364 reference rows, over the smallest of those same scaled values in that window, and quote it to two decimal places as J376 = 6.10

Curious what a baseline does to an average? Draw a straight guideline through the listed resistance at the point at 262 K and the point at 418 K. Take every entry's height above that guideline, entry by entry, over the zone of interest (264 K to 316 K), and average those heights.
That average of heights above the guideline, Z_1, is -0.159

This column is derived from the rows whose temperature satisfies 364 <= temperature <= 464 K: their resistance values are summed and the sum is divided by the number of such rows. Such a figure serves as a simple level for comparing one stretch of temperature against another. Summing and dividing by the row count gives 3.33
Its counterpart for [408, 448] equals 2.95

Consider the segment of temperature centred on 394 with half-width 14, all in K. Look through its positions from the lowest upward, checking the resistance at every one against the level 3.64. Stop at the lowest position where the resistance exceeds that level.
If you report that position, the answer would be 382 K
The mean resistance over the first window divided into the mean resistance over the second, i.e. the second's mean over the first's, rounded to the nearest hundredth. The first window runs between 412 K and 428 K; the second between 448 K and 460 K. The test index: 0.88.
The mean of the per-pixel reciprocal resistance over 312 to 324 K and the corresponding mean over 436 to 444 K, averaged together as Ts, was 0.410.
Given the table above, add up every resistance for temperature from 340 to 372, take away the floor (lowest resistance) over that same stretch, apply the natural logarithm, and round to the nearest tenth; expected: 3.2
